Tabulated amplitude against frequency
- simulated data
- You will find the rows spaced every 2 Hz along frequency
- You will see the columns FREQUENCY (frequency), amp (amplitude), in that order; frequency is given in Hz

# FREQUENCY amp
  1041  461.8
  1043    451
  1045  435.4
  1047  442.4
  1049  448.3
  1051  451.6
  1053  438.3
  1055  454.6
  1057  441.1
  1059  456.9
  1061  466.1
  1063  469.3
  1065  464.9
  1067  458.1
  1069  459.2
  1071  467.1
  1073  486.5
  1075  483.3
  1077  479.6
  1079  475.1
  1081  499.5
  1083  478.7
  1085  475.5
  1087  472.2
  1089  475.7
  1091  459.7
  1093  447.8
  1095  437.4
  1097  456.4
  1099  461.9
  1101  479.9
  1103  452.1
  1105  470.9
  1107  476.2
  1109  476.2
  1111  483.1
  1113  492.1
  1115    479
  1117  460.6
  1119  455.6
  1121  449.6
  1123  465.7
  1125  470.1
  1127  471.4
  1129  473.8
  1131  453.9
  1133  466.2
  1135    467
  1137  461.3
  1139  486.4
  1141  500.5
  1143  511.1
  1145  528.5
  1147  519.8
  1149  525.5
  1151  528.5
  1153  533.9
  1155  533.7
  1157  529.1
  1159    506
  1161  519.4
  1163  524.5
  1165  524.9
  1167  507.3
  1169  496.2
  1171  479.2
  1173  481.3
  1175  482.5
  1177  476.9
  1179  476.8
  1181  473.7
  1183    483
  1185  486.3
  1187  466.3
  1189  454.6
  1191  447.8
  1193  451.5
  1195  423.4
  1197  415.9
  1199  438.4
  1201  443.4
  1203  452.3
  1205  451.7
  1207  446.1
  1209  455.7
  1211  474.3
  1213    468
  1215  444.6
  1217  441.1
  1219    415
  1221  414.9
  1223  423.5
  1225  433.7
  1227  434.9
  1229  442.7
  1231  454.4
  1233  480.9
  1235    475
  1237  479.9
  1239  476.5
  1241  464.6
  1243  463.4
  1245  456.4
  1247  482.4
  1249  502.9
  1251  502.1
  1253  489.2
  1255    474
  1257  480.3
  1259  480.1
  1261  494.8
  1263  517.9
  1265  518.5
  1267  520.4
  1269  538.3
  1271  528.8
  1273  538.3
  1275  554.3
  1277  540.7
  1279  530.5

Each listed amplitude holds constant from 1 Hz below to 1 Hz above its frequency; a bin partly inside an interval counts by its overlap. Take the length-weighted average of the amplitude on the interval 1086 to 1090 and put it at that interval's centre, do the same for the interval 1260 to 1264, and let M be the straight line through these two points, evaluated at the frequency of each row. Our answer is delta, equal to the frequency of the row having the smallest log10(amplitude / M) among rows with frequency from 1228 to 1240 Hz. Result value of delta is 1229 Hz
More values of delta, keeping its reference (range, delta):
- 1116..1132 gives 1121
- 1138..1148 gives 1139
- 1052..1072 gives 1053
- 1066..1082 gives 1067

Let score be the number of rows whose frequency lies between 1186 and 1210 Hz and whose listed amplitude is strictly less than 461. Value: 11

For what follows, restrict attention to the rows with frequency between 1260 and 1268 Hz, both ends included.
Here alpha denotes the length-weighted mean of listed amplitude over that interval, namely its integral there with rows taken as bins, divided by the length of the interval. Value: 513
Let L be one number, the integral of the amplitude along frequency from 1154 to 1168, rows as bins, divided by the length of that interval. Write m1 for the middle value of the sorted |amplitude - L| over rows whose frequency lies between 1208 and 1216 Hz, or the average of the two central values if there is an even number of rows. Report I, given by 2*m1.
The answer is 118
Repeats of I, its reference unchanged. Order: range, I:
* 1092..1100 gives 137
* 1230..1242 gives 90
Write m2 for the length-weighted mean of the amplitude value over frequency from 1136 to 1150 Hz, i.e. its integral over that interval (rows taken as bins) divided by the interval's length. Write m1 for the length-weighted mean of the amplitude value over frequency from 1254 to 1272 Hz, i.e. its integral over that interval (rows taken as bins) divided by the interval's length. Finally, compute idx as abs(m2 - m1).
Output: 1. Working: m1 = 506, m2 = 505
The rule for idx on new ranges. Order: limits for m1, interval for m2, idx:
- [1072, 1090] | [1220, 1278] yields 4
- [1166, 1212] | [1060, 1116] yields 7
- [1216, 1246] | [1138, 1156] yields 68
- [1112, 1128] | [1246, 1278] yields 42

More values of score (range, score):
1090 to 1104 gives 5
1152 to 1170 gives 0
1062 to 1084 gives 2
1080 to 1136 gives 9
